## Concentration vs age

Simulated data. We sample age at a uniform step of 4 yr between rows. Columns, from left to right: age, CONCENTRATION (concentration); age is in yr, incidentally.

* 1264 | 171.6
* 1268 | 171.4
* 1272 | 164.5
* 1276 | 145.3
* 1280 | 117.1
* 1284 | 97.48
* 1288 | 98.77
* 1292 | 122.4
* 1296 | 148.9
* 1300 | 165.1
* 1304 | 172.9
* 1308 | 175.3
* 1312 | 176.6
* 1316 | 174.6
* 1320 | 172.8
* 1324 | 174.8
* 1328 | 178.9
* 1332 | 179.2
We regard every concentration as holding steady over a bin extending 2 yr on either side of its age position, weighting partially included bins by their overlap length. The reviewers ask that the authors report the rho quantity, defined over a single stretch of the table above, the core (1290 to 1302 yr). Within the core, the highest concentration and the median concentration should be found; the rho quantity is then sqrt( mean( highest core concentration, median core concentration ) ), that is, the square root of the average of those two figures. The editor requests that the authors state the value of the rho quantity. 12.5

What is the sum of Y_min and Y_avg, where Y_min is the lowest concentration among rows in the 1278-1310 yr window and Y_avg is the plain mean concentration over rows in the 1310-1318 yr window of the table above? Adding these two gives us 273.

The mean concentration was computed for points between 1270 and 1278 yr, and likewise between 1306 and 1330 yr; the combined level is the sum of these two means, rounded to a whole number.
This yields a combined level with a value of 330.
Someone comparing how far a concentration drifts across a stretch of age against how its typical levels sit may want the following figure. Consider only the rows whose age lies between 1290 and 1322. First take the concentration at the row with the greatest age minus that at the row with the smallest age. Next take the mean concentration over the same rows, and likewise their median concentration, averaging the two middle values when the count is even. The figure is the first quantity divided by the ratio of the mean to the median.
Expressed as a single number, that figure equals 53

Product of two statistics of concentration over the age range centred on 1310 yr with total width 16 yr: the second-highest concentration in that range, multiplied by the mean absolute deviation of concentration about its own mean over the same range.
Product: 193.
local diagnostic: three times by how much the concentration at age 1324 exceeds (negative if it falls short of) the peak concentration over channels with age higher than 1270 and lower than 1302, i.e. 29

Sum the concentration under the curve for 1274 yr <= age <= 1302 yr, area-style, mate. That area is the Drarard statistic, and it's 3580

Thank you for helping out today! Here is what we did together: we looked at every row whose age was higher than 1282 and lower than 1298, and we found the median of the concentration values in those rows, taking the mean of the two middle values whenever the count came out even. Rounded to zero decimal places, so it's 111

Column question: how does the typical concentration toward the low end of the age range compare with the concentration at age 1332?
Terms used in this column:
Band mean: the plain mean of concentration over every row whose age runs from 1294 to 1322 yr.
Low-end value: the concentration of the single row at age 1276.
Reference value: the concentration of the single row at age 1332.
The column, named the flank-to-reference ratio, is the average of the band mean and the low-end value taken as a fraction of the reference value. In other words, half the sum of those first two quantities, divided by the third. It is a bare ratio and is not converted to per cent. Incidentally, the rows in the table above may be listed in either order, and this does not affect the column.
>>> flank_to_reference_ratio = 0.88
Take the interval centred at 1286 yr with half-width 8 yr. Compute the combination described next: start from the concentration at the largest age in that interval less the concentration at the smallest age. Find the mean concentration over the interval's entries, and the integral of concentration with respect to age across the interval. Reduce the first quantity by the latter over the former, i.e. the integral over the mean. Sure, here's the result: -11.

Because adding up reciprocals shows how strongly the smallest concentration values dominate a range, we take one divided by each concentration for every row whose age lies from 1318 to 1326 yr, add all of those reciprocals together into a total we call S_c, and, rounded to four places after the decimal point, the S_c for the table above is 0.0115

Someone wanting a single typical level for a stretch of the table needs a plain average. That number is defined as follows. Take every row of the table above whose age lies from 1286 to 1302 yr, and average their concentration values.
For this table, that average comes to 134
